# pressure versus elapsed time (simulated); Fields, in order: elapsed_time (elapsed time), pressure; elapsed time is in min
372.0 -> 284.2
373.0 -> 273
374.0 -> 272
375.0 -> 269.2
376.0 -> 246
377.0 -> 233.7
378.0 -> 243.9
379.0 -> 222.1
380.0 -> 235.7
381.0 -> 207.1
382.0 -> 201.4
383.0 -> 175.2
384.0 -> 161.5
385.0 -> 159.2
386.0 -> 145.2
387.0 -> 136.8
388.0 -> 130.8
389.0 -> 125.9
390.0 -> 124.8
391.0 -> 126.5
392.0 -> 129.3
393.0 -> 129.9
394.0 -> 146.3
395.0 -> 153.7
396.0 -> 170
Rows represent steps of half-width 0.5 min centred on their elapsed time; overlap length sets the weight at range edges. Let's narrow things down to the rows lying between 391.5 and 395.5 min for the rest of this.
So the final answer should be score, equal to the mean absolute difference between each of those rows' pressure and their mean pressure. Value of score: 10.2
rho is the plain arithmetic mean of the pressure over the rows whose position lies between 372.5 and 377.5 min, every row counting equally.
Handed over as 259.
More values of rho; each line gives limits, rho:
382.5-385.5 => 165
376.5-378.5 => 239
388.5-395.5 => 134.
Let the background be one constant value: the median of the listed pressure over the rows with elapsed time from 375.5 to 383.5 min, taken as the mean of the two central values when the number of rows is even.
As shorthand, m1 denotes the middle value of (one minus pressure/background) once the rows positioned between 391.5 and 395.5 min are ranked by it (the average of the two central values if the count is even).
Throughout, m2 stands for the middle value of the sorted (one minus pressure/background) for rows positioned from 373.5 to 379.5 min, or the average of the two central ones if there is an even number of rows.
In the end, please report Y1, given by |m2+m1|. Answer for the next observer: 0.32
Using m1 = 0.39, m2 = -0.07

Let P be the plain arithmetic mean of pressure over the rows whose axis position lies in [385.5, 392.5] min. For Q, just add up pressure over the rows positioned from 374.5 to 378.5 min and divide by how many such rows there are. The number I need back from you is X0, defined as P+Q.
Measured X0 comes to 380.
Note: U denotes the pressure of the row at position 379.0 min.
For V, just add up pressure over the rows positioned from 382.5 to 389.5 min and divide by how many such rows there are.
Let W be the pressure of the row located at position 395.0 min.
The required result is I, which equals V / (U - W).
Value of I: 2.2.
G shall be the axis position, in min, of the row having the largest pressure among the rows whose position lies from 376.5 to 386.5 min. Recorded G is 378.0 min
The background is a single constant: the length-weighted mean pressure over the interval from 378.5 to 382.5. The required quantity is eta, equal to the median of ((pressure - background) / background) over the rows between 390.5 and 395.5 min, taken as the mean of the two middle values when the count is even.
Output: -0.4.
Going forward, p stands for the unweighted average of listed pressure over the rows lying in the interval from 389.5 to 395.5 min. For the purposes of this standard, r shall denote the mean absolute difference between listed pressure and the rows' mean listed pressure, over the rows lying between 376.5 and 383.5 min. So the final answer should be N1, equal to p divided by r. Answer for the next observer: 7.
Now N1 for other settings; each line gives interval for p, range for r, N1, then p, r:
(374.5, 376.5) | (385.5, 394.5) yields 39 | 258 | 7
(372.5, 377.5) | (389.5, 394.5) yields 43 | 259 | 6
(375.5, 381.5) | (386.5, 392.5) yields 70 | 231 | 3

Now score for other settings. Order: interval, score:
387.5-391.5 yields 1.9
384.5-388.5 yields 9.2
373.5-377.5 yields 15.4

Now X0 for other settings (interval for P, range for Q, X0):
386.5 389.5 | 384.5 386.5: 283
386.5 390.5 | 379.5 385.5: 320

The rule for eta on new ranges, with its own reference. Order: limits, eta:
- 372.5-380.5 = 0.1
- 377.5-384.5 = 0.0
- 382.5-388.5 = -0.3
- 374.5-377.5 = 0.1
